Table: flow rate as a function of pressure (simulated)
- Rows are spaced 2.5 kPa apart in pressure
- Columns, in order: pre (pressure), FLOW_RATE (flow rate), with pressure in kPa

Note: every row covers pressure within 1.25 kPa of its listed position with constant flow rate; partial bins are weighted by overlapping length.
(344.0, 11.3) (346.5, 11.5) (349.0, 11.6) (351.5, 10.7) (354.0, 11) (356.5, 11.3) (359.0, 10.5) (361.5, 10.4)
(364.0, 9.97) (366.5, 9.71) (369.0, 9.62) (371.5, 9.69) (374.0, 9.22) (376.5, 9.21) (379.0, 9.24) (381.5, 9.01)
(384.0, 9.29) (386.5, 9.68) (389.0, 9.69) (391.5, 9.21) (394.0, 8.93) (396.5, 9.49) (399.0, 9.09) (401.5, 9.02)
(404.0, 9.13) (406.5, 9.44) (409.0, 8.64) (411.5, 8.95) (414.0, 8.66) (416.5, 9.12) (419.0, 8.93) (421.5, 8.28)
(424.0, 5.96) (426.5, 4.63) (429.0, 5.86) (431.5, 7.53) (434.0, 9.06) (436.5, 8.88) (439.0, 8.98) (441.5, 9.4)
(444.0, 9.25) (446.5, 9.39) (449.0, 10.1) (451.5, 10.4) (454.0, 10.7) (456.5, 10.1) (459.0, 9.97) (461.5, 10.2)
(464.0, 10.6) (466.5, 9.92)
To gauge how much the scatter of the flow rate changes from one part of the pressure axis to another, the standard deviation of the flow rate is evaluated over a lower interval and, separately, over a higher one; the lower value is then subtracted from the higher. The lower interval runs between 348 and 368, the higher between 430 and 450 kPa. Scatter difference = 0.1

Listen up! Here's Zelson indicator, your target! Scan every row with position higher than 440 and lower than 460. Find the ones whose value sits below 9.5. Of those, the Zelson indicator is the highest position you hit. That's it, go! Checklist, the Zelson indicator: 446.5 kPa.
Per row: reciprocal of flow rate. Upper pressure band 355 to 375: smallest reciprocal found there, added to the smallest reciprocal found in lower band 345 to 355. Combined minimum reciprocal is 0.17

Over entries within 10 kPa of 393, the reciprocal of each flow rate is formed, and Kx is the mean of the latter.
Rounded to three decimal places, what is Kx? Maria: 0.108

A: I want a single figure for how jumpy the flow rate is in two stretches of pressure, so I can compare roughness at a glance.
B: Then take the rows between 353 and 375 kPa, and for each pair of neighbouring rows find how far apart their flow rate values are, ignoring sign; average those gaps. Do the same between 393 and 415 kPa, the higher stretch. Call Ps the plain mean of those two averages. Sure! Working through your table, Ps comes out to 0.3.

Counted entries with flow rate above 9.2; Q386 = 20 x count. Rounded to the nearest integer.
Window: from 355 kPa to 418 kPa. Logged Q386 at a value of 320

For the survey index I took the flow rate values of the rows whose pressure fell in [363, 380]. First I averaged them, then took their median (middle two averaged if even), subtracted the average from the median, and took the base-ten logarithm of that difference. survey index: -1.0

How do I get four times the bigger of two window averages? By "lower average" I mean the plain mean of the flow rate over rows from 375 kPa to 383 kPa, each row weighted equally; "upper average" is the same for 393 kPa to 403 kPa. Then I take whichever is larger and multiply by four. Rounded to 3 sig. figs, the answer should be 36.6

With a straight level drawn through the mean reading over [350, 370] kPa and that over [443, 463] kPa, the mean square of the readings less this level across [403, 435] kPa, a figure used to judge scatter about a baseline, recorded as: 7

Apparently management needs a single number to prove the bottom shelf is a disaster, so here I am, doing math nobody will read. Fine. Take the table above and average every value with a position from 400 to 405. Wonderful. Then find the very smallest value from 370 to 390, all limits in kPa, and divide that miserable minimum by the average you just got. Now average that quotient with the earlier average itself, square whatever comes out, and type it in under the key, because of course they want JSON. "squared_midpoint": 25.3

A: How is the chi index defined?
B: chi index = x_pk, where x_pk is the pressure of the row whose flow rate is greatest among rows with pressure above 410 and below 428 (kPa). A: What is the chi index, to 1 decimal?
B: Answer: 416.5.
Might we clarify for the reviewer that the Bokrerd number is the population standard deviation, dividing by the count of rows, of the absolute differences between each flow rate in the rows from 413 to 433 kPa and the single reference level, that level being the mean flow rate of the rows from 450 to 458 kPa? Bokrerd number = 1.57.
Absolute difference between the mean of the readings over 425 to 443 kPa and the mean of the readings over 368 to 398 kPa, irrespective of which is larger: 1.6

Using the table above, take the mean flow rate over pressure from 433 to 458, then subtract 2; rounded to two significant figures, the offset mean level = 7.6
